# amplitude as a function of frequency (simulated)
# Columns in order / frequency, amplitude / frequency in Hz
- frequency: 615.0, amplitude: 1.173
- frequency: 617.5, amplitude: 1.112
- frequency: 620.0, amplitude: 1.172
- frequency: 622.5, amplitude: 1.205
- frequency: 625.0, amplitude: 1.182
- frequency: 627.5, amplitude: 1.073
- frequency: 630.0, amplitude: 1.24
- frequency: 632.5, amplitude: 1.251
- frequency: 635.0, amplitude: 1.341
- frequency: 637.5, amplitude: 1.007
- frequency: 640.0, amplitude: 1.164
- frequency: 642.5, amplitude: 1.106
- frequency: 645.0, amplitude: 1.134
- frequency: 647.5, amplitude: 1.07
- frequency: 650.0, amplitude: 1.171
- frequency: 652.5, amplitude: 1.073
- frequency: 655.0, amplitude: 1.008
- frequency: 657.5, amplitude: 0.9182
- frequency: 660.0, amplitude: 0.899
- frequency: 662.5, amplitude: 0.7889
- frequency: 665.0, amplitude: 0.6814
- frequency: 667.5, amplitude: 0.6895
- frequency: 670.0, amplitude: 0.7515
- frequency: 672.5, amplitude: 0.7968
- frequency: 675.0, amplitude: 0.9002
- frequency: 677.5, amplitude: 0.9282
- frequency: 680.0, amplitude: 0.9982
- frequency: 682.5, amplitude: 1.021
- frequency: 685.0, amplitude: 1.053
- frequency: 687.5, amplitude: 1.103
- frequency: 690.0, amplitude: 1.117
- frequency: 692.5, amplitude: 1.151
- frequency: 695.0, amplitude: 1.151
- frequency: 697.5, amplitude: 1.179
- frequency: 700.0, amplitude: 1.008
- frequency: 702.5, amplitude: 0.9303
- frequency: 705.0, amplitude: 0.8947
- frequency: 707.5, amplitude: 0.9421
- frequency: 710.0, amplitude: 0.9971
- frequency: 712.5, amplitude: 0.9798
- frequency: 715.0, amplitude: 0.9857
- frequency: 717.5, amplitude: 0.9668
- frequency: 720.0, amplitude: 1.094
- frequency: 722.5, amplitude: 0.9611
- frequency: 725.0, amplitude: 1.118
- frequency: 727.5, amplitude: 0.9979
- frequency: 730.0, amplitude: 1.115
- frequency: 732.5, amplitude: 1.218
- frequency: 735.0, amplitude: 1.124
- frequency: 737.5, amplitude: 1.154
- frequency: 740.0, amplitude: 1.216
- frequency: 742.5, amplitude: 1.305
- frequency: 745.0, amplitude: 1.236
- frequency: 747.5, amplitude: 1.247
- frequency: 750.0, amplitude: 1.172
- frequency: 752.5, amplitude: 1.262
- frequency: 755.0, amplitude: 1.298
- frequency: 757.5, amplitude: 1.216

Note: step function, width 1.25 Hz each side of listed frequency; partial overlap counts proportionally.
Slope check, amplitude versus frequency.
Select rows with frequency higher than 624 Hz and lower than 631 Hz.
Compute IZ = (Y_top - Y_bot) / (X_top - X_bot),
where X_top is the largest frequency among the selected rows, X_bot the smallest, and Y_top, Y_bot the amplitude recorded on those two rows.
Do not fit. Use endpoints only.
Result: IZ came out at 0.0116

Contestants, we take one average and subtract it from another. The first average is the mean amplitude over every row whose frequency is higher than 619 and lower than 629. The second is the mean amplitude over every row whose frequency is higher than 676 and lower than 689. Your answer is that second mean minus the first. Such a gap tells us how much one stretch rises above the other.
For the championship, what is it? -0.14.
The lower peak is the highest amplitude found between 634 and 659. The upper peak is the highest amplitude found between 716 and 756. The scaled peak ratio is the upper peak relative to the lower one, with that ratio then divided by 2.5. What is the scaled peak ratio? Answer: 0.389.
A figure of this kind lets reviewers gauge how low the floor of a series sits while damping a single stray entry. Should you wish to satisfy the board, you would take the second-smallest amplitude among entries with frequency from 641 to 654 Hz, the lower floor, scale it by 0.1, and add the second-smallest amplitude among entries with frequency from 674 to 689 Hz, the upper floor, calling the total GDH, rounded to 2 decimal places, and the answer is 1.04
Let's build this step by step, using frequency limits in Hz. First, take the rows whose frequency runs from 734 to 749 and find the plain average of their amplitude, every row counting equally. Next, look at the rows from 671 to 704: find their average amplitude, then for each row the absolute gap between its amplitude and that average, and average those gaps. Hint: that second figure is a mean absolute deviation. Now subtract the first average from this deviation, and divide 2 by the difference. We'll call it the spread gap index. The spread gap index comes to -1.78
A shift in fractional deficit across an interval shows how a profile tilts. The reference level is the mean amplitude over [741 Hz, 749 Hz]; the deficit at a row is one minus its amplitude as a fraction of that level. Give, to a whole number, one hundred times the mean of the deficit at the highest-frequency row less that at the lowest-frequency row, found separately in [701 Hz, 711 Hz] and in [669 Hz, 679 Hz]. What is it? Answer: -10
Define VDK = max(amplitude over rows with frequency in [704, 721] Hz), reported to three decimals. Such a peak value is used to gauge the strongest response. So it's 1.094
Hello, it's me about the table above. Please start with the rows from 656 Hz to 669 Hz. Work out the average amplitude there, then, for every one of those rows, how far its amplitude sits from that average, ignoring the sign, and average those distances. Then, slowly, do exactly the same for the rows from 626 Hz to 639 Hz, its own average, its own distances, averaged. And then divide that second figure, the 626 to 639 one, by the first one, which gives 1.26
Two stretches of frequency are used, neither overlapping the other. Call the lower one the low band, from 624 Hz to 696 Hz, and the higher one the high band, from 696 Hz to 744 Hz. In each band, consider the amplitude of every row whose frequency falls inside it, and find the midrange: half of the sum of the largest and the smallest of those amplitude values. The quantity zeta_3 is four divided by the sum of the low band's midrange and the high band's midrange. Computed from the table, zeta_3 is 1.89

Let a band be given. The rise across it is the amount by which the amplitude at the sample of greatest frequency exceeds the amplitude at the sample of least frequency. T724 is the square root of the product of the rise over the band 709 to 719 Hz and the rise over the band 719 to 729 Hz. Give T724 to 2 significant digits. 0.054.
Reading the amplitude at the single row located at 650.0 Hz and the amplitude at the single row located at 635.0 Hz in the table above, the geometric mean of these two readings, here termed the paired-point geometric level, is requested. 1.25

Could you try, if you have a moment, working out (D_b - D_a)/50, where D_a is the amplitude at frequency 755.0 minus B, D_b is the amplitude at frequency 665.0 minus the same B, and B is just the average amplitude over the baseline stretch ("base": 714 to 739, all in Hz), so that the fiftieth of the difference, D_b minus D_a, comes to -0.012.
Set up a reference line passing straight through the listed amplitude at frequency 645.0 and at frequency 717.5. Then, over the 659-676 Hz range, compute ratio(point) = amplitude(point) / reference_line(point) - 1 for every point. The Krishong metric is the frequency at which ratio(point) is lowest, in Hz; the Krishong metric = 665.0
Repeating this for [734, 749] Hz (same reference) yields 735.0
